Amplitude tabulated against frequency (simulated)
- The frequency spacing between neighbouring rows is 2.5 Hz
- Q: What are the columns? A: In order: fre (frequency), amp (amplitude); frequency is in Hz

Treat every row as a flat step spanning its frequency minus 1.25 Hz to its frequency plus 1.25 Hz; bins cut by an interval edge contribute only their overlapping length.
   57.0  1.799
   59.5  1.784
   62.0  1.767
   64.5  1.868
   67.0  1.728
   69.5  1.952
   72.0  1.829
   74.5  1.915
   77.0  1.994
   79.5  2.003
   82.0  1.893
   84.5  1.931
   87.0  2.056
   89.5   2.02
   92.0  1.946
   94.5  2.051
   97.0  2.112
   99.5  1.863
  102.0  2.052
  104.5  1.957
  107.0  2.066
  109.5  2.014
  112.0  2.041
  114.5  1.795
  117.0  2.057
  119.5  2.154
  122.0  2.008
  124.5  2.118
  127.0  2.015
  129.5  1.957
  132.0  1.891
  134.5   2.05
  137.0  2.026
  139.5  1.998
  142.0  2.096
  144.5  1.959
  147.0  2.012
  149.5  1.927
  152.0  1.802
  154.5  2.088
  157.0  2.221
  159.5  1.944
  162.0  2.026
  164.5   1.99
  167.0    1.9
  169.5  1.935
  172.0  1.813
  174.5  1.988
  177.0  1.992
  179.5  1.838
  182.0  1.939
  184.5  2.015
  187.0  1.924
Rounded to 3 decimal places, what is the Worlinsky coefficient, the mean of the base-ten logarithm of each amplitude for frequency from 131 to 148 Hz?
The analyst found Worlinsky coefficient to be 0.302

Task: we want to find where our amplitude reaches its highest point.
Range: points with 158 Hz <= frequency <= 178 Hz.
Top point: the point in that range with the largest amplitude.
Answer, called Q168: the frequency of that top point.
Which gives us 162.0 Hz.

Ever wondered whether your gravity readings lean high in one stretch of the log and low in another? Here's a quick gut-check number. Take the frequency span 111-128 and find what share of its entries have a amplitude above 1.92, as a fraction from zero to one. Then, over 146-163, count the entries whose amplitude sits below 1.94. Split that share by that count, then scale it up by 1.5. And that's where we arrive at 0.64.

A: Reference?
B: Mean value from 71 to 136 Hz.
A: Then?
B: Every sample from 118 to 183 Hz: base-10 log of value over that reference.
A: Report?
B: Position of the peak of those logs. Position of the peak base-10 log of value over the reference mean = 157.0 Hz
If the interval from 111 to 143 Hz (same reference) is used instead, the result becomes 119.5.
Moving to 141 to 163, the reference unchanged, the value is 157.0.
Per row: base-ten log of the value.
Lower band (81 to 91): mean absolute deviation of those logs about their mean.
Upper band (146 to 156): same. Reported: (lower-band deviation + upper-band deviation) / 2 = 0.0173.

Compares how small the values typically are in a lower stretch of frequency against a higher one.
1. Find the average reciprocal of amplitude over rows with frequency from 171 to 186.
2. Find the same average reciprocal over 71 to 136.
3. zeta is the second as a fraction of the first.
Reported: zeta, 0.97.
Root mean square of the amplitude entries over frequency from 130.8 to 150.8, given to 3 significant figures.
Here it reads 2.00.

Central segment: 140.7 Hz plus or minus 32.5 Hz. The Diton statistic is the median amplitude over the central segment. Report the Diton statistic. 2.01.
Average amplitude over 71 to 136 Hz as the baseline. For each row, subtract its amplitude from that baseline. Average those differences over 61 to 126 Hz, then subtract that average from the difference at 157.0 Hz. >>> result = -0.25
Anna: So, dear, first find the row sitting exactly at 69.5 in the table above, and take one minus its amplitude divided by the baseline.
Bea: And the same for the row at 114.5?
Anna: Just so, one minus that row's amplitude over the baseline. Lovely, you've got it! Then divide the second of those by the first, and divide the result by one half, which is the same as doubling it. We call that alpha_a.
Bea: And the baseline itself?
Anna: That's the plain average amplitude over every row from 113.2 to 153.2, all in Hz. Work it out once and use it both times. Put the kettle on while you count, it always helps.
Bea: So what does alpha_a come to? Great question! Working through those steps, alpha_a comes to 10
